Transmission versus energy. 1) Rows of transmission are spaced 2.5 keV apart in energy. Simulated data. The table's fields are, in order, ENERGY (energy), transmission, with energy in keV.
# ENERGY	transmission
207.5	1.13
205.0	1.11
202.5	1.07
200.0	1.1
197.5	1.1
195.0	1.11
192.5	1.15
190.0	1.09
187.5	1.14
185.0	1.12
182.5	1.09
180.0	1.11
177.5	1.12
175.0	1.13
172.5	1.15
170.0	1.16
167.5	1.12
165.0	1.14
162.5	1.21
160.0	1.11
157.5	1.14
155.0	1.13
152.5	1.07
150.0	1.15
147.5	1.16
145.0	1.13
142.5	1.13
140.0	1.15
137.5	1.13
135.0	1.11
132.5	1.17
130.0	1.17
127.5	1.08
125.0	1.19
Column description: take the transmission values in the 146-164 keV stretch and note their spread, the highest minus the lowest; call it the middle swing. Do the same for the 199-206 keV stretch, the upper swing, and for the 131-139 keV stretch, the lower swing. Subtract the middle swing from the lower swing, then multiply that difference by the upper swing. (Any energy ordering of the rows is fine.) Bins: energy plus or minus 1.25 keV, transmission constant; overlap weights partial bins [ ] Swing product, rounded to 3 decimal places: -0.003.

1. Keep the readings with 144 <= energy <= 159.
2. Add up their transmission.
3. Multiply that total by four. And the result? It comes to 27.1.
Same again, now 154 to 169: 27.4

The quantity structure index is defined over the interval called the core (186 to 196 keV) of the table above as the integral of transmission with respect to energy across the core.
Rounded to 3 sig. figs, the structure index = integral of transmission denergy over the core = 11.2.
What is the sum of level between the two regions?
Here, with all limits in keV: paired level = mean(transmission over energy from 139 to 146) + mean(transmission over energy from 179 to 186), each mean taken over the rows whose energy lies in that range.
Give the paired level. 2.24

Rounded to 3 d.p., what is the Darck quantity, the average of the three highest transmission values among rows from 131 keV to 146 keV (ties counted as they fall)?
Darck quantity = 1.150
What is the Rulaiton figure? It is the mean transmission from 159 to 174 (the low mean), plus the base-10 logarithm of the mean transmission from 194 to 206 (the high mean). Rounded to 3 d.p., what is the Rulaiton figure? 1.189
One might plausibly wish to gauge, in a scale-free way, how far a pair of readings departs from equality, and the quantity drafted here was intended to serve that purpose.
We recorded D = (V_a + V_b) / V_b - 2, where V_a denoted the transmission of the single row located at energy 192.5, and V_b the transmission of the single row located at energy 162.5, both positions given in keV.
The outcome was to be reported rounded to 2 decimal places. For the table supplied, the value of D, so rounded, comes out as -0.05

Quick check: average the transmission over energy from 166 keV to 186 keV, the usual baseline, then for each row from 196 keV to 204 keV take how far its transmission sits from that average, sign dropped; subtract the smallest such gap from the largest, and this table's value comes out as 0.030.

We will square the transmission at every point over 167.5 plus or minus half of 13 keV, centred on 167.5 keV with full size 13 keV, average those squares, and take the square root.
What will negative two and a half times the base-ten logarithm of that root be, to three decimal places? -0.158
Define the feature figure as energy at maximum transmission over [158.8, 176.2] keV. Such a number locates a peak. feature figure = 162.5 keV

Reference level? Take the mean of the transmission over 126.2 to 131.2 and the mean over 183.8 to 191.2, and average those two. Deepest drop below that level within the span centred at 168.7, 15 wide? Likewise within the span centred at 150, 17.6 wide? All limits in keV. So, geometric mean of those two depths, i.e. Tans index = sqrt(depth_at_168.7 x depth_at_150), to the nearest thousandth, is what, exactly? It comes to 0.007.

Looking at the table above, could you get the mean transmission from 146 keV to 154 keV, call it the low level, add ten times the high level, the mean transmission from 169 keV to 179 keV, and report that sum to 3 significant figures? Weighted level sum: 12.5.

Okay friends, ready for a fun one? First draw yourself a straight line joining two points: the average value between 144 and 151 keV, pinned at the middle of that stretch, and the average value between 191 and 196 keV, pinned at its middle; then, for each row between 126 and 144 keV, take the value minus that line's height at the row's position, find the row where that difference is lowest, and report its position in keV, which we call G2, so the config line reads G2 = 127.5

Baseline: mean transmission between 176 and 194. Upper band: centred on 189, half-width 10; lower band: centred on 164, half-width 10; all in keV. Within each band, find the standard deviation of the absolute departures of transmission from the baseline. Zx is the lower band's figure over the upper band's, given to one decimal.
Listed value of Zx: 2.6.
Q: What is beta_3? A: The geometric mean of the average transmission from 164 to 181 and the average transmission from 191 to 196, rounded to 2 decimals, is 1.13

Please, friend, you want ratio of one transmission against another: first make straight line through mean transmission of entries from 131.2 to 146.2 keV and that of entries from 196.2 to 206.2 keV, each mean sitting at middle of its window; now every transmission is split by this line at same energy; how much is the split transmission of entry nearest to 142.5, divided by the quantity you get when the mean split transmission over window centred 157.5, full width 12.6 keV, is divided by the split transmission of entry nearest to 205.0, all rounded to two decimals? 1.01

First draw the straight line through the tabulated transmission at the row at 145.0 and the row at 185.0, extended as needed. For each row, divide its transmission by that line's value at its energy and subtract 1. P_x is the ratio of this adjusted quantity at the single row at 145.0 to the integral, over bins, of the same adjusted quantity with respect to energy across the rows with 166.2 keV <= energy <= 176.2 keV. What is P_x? 0.00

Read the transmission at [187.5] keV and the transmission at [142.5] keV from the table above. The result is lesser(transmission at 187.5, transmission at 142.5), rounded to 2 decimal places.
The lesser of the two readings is 1.13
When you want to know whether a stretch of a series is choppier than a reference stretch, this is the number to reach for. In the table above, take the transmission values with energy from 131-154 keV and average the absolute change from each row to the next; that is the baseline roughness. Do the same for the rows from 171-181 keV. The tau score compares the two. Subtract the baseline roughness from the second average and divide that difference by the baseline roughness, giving -0.56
